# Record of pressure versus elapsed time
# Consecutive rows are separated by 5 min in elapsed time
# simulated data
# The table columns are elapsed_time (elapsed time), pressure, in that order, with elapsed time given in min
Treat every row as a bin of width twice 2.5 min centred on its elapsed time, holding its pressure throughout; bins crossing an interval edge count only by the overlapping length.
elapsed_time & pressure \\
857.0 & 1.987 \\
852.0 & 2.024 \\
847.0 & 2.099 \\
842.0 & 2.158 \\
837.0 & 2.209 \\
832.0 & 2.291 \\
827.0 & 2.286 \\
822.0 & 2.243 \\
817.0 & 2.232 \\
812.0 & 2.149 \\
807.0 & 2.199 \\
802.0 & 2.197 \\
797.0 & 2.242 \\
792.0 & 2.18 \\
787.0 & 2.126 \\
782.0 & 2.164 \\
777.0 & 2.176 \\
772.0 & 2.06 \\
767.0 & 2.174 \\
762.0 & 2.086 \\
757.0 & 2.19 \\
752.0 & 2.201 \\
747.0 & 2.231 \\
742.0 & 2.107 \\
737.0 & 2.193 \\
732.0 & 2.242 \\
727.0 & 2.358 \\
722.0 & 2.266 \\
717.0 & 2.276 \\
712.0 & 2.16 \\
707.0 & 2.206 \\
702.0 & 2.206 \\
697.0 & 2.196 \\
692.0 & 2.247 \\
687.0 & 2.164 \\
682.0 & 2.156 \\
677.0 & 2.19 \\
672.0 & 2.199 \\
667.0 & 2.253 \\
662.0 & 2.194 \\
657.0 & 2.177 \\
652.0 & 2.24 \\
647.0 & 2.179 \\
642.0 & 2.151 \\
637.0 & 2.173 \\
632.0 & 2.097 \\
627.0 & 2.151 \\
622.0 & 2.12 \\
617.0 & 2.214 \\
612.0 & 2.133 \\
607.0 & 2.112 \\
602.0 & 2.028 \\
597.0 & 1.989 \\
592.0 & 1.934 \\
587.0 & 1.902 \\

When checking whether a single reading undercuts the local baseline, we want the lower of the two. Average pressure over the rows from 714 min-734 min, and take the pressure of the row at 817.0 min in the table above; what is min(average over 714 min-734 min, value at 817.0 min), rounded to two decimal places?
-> 2.23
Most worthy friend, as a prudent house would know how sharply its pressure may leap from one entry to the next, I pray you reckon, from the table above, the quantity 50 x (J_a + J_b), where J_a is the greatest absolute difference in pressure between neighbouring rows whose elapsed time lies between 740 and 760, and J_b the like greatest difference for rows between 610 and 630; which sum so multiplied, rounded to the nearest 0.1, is 10.9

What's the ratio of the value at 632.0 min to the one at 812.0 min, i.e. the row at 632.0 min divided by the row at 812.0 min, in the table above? 0.98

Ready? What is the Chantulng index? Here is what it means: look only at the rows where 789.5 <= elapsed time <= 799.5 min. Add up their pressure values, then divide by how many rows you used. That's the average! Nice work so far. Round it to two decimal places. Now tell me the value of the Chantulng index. 2.21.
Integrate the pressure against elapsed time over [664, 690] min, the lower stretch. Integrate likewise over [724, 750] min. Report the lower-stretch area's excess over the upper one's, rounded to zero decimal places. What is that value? -1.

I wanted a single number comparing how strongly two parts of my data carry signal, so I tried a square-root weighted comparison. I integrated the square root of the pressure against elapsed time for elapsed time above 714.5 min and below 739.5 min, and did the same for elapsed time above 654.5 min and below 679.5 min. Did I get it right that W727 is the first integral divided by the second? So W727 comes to 1.014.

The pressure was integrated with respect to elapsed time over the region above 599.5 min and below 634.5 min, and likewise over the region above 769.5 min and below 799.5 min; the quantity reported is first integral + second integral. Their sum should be 139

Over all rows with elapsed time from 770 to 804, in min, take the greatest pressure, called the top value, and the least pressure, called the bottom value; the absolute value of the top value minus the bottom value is 0.182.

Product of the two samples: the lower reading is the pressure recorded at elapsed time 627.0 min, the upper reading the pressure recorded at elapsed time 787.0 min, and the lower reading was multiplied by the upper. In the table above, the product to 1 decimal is 4.6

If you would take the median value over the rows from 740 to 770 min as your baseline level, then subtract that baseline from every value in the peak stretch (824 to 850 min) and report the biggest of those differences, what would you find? 0.11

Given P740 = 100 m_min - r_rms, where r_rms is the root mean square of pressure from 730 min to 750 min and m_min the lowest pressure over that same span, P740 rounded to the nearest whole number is 209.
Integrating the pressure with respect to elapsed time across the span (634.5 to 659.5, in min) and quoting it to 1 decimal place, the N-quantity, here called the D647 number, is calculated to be 54.6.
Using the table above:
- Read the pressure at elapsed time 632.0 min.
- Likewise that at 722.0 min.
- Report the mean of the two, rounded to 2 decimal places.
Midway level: 2.18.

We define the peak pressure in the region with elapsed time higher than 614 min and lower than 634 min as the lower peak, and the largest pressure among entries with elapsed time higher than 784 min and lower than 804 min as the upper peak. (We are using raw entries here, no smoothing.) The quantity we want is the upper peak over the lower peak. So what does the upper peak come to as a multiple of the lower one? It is 1.013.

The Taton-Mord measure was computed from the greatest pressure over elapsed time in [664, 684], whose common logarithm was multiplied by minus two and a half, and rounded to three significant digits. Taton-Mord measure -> -0.882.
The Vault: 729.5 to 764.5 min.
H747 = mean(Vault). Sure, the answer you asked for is 2.18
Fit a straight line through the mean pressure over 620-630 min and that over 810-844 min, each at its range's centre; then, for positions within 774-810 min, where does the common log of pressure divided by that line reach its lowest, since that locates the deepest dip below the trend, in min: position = 787.0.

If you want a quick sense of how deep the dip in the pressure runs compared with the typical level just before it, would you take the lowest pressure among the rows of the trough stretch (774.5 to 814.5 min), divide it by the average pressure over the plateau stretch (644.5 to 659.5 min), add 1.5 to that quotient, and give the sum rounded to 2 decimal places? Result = 2.47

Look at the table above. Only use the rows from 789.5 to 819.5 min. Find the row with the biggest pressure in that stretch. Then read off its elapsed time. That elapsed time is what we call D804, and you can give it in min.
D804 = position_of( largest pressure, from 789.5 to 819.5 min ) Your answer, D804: 797.0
